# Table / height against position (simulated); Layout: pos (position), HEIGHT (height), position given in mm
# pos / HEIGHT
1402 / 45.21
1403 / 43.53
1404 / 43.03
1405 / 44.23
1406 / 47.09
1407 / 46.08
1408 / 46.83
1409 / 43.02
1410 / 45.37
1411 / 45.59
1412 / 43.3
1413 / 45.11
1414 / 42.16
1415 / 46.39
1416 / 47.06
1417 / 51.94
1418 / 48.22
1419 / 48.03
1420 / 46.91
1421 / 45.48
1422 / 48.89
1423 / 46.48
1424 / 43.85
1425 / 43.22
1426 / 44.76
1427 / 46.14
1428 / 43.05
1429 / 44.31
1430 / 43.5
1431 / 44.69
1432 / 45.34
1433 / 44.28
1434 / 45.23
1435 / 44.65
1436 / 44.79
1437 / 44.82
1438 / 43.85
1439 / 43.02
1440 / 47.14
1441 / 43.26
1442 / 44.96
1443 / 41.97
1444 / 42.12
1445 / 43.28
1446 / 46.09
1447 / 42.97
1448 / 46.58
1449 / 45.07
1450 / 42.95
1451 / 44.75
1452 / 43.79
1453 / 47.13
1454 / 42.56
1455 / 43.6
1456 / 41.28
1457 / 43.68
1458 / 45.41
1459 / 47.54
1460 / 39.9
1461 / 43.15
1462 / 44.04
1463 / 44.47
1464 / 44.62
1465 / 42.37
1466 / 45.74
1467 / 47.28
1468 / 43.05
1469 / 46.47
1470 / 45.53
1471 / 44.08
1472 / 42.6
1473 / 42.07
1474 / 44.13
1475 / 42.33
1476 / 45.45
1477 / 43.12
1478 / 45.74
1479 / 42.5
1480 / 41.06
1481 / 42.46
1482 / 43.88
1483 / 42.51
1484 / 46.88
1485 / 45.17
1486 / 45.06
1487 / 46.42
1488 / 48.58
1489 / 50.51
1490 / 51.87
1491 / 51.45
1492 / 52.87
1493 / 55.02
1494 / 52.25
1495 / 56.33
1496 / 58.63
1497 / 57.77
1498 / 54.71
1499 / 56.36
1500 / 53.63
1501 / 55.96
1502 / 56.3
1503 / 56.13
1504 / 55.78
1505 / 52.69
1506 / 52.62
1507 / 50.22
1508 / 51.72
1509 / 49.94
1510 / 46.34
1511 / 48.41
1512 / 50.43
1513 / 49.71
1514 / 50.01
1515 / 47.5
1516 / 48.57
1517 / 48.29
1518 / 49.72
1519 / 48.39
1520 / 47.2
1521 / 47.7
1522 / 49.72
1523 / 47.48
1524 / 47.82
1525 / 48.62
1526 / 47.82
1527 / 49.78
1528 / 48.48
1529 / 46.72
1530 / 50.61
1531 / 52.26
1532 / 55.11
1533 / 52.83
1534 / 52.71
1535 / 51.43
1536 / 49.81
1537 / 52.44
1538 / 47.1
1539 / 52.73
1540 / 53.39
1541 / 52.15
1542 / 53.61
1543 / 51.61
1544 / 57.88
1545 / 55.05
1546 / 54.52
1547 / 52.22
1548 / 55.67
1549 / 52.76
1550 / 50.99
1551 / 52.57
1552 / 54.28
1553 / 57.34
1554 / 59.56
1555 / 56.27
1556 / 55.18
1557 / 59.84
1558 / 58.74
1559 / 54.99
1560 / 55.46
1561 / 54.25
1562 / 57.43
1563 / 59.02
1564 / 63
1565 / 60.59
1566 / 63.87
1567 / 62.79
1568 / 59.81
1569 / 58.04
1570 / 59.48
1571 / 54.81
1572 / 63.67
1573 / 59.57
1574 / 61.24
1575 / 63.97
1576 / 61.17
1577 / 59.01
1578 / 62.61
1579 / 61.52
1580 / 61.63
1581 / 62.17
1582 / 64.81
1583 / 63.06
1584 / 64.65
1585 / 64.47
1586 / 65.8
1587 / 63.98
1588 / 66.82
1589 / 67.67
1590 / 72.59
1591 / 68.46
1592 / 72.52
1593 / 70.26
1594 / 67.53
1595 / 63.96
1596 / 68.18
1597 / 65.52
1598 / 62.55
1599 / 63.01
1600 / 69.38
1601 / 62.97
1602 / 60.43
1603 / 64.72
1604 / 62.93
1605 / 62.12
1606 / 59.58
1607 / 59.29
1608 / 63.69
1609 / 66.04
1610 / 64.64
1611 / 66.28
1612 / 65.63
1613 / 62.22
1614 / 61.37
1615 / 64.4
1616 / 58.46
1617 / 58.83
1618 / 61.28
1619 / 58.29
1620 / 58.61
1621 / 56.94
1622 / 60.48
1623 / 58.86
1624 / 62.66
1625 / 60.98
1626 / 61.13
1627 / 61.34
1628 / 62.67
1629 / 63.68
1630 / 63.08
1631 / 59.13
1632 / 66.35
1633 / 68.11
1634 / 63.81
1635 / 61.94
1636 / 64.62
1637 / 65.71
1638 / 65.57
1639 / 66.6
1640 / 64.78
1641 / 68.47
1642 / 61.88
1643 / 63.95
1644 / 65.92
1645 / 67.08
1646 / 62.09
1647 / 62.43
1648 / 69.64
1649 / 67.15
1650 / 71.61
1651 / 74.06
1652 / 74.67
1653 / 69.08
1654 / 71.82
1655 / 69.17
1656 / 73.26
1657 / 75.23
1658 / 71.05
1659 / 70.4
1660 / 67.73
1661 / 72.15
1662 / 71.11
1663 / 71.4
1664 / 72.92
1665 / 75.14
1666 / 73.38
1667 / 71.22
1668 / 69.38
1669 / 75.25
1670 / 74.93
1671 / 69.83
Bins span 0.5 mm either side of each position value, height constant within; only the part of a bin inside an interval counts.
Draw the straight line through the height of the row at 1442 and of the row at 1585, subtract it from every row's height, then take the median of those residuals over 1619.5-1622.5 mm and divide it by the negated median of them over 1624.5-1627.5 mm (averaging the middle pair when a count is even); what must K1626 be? -1.2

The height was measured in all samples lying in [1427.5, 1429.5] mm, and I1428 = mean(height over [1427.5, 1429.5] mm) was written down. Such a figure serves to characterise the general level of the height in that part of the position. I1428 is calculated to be 44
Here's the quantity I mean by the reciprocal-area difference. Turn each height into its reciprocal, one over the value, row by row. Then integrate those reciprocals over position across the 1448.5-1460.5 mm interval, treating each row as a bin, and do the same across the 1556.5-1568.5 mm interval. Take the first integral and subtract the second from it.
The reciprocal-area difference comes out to 0.070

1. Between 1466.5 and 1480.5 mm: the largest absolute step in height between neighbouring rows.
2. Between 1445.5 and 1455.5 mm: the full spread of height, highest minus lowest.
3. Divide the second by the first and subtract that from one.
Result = -0.1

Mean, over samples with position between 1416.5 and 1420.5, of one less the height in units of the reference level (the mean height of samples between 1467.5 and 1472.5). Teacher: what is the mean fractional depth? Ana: -0.10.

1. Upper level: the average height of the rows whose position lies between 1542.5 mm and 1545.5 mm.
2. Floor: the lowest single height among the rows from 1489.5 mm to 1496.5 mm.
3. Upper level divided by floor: 1.07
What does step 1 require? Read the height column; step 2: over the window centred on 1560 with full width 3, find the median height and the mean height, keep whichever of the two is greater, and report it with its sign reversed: -55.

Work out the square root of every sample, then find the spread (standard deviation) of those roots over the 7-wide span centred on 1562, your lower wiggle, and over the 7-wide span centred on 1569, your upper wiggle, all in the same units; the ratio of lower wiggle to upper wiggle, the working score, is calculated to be 0.98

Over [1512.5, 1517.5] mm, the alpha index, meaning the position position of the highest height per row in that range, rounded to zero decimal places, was 1514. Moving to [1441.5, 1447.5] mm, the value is 1446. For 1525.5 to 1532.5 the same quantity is 1532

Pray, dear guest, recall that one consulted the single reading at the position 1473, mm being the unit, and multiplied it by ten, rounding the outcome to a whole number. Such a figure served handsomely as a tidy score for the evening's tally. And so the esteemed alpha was 421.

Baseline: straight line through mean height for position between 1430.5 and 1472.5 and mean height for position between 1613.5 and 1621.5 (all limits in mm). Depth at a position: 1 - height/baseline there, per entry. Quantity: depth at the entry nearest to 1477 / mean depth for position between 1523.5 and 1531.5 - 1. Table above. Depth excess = 0.65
